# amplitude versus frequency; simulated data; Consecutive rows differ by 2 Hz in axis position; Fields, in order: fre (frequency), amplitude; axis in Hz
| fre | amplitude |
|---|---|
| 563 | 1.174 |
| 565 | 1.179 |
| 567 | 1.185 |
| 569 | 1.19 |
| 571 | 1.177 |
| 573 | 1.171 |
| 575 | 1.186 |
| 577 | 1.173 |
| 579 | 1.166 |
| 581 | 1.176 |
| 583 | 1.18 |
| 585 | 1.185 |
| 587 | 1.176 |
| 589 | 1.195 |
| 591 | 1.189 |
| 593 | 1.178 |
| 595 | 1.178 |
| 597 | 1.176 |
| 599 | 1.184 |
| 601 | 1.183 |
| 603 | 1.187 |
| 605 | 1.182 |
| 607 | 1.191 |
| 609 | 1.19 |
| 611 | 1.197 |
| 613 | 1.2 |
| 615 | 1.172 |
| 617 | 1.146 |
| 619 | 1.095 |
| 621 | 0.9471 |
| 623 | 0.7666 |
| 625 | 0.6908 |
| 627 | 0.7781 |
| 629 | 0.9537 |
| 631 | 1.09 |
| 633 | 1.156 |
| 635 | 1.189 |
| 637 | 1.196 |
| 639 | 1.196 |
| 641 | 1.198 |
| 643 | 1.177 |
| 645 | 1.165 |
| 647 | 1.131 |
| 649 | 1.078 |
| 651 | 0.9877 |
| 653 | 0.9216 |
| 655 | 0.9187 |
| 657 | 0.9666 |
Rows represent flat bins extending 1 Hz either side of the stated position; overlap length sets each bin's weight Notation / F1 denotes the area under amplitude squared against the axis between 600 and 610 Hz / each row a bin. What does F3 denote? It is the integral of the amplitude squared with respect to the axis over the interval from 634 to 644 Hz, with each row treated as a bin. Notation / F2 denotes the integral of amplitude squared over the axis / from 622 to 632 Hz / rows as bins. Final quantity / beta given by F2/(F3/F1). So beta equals 7.5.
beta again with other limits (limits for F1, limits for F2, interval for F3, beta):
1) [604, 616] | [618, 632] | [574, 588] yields 10.2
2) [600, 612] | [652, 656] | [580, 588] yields 5.2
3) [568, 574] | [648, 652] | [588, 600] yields 2.1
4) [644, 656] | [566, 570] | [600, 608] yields 6.5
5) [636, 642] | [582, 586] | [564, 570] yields 5.7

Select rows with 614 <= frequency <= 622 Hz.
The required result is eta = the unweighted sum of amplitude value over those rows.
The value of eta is 4.36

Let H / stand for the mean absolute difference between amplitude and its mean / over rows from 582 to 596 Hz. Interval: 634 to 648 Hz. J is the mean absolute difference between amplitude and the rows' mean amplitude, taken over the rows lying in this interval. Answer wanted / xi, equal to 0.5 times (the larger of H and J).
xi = 0.009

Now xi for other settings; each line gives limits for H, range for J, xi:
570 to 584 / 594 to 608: 0.002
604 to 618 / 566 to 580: 0.007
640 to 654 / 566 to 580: 0.042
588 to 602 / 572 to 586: 0.003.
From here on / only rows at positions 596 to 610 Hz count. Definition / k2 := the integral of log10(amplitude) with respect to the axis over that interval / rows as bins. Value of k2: 1.0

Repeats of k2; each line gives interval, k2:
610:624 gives 0.4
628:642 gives 0.8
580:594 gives 1.0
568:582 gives 1.0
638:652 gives 0.7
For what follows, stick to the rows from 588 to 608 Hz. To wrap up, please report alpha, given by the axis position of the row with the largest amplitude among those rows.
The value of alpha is 589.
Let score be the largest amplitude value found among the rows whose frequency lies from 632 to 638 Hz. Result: 1.196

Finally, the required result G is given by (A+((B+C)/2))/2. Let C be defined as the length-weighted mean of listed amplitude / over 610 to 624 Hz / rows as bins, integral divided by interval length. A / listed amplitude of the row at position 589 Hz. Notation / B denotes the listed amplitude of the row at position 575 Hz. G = 1.16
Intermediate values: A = 1.195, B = 1.186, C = 1.07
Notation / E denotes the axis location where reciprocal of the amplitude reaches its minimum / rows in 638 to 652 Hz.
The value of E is 641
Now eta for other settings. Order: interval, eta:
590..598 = 4.72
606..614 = 4.78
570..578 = 4.71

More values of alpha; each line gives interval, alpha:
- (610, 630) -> 613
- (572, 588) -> 575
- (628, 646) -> 641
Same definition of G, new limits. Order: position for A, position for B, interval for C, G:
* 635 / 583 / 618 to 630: 1.11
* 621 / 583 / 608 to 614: 1.07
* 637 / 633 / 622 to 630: 1.09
